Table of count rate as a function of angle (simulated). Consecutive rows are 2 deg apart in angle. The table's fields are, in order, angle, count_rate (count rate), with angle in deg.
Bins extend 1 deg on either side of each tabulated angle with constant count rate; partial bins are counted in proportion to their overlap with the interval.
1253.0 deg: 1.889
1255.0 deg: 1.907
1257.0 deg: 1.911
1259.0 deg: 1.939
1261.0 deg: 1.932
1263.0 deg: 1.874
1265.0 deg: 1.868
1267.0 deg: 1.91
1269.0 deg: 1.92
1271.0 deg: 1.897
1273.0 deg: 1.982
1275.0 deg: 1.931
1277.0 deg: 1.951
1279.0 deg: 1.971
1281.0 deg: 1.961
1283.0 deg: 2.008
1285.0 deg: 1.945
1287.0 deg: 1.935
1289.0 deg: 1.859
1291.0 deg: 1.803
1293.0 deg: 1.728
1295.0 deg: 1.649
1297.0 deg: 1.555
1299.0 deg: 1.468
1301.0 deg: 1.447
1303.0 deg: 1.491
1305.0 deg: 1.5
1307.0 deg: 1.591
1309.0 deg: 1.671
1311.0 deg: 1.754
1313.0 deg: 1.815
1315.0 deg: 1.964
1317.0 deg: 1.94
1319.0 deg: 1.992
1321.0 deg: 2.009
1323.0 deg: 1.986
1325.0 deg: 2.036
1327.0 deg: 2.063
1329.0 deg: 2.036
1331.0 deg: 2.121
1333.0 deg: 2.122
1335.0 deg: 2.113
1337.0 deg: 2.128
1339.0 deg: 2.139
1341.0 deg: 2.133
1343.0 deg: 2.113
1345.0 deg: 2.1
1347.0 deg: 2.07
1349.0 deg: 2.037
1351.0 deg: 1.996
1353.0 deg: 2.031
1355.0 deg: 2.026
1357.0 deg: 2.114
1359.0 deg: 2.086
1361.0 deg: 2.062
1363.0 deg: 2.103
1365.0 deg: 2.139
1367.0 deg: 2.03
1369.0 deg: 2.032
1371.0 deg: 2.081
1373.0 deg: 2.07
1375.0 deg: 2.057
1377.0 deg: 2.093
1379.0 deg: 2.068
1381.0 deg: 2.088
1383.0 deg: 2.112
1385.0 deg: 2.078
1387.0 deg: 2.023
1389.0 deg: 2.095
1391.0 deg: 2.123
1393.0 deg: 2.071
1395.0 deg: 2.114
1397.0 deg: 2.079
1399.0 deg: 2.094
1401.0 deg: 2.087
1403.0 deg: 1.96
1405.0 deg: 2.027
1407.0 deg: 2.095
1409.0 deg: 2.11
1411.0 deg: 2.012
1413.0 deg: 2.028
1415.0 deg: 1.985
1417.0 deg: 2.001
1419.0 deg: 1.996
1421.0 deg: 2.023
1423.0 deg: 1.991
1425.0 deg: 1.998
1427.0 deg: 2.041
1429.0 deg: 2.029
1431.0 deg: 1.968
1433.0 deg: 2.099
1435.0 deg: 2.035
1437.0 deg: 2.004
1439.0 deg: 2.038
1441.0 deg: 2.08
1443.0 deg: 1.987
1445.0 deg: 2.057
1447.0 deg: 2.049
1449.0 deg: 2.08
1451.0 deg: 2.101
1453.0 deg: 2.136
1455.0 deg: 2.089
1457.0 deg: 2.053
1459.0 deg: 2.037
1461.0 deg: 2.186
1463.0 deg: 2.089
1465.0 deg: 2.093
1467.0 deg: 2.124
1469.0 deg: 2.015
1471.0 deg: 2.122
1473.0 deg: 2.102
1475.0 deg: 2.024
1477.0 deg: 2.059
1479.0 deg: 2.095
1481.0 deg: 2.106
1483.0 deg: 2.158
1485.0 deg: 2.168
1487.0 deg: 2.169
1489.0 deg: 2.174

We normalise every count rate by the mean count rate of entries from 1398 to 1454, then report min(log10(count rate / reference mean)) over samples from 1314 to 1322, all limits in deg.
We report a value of -0.022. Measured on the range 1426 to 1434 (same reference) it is -0.016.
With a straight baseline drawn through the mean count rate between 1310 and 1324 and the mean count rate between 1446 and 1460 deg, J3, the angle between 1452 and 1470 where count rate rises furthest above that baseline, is 1461.0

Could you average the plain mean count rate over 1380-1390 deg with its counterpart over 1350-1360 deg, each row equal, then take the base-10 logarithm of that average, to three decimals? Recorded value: 0.315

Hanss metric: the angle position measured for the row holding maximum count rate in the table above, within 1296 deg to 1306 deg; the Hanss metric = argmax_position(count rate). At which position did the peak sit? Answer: 1297.0 deg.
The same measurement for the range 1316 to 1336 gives 1333.0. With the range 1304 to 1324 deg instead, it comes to 1321.0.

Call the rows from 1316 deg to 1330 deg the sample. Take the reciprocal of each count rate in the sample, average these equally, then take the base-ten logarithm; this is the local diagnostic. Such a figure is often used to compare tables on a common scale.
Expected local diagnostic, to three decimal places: -0.303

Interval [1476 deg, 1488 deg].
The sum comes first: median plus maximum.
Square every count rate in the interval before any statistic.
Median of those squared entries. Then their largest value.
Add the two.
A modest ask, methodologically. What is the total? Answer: 9.3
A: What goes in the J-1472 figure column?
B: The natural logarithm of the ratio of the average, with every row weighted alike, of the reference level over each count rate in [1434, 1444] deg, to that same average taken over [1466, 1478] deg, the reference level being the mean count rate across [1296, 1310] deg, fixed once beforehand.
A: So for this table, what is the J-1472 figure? 0.02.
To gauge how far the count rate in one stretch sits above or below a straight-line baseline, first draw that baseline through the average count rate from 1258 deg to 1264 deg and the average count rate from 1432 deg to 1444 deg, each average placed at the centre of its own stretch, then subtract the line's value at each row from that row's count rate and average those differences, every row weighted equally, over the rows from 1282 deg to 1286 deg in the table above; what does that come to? 0.05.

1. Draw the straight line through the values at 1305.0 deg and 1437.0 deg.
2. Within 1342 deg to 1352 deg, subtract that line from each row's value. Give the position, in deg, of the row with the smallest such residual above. 1351.0 deg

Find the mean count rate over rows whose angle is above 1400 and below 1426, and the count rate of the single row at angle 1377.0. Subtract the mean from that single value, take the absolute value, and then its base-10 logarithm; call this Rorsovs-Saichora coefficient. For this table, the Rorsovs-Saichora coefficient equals -1.2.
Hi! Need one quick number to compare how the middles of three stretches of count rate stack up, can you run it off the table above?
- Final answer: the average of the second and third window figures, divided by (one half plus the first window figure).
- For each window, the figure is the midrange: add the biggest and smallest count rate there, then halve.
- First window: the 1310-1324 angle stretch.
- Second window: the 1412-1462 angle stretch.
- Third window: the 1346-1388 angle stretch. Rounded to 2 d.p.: 0.87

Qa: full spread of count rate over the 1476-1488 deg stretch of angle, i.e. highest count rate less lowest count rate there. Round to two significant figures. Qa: 0.11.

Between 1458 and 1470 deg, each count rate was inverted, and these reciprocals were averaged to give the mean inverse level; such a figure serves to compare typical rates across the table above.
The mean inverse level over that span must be 0.479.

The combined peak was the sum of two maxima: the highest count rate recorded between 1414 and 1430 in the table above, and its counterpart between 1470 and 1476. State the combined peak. 4.16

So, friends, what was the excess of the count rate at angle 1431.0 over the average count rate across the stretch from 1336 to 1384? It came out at -0.11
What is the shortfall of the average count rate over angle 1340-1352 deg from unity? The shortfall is -1.07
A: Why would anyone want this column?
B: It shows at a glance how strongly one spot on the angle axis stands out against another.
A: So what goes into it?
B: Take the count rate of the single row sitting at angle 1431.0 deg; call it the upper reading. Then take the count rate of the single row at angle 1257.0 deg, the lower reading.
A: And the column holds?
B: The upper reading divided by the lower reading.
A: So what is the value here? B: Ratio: 1.03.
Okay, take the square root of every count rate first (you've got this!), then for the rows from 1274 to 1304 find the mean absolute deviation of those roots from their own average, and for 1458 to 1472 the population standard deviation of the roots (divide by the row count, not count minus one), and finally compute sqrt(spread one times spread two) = 0.035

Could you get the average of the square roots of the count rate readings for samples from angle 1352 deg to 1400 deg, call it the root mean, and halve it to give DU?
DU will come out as 0.721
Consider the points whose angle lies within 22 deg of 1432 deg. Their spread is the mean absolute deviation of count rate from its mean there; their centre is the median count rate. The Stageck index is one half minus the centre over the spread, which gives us -58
